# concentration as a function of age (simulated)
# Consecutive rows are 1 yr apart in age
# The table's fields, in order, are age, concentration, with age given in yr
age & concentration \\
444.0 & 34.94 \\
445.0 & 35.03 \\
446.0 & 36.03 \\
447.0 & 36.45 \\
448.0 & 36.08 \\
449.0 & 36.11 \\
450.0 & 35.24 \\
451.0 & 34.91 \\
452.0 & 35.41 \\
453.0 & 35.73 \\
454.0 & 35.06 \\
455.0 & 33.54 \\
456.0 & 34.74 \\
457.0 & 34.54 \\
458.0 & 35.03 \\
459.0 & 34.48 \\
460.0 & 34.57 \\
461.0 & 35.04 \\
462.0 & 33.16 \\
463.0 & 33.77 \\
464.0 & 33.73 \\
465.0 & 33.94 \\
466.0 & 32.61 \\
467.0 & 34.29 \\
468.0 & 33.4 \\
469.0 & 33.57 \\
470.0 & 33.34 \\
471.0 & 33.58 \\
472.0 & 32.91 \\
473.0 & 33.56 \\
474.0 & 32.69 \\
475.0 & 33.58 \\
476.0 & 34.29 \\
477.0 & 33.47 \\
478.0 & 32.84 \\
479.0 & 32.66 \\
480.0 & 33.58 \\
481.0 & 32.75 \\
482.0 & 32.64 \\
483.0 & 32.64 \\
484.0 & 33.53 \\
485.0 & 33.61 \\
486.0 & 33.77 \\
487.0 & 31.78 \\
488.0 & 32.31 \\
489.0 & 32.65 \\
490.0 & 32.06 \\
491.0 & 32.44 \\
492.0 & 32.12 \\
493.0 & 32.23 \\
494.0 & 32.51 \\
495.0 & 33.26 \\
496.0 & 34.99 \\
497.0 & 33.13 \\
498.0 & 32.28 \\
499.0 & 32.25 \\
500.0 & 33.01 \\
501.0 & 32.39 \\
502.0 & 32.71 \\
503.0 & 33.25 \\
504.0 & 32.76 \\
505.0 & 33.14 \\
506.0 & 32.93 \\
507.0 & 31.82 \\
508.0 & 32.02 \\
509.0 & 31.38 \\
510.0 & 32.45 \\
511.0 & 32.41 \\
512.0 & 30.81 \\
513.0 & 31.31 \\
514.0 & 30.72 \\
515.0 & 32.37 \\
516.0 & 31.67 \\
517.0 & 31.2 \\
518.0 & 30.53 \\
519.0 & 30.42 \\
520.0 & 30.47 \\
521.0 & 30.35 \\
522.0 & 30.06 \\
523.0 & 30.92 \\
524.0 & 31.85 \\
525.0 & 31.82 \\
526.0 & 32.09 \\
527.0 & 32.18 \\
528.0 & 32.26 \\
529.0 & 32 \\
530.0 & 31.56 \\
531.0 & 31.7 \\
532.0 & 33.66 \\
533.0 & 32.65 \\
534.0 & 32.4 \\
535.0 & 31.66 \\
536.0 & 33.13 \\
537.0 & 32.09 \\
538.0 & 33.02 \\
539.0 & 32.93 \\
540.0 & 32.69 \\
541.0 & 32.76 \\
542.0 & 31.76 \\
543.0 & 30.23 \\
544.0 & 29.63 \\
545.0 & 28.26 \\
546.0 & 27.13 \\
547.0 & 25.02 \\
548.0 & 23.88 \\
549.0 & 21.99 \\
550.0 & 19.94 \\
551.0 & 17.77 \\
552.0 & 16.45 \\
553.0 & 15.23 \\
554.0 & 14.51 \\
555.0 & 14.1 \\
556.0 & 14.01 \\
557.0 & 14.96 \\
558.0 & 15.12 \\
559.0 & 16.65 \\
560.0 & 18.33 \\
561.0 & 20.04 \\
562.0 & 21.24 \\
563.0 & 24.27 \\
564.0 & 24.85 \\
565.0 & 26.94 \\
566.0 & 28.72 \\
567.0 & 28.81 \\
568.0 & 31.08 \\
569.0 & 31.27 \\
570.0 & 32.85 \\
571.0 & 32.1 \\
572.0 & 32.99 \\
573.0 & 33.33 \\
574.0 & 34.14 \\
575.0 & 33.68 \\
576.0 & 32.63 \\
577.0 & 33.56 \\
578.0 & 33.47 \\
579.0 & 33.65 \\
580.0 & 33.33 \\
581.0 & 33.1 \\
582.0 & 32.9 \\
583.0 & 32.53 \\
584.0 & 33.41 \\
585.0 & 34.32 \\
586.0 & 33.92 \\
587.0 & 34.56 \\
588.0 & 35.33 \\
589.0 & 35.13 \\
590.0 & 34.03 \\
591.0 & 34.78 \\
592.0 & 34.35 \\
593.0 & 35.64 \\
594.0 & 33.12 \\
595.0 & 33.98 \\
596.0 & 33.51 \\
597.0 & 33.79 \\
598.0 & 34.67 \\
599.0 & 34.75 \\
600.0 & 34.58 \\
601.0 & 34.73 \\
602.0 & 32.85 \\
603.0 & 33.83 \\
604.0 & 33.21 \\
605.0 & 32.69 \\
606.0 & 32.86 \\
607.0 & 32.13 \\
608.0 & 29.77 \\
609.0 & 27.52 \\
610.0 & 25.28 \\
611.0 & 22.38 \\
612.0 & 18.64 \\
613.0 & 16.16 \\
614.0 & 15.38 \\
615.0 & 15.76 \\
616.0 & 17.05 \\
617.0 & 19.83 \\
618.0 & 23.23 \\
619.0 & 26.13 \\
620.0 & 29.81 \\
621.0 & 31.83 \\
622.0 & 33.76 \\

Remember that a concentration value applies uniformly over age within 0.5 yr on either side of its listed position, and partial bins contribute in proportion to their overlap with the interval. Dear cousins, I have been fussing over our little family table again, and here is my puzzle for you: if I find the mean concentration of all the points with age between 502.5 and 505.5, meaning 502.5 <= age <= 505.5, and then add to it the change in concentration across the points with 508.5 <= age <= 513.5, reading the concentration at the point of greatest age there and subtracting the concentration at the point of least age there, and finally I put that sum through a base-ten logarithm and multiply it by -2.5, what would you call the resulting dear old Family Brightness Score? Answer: -3.80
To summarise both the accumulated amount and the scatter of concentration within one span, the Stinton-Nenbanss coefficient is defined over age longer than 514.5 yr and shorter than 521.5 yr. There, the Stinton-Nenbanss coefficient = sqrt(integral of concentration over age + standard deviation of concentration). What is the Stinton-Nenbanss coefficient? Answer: 14.8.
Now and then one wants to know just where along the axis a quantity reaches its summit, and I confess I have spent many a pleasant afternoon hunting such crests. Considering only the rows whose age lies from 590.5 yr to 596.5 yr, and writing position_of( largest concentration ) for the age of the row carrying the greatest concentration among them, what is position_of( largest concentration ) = 593.0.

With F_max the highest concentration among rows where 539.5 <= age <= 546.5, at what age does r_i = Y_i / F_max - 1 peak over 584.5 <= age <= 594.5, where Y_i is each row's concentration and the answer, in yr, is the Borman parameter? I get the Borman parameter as 593.0 yr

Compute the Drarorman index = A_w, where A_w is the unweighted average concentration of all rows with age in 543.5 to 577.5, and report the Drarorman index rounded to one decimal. 24.6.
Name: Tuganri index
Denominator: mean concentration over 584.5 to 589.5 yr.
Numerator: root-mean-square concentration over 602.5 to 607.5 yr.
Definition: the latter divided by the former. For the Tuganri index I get 1.0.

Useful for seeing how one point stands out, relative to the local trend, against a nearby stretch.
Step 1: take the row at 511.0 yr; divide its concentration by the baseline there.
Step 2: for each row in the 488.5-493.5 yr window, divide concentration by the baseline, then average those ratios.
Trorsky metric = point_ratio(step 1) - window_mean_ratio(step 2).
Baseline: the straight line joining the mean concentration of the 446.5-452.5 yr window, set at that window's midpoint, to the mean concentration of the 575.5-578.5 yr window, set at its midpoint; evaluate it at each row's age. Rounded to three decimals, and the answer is 0.014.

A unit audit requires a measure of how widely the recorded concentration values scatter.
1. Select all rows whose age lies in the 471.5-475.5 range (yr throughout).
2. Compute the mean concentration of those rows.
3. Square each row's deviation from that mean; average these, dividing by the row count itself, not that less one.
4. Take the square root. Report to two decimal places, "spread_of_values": 0.39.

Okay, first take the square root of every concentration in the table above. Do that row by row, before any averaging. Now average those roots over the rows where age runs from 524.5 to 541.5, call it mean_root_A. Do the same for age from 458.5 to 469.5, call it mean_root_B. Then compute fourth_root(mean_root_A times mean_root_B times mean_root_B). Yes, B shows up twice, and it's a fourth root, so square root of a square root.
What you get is 3.73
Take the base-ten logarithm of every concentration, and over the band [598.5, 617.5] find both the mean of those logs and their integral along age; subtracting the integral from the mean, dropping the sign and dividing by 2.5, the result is 10.1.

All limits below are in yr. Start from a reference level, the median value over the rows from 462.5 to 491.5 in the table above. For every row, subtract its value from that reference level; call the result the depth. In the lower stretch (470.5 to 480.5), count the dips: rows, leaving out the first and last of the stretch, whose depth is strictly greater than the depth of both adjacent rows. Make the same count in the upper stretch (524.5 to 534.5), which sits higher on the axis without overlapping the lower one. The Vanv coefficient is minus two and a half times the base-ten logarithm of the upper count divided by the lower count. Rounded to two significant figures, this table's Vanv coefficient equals 1.2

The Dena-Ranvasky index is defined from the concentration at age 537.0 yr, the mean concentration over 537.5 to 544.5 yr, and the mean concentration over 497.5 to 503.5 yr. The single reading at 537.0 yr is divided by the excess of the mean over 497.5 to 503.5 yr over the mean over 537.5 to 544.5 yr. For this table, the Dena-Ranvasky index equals 41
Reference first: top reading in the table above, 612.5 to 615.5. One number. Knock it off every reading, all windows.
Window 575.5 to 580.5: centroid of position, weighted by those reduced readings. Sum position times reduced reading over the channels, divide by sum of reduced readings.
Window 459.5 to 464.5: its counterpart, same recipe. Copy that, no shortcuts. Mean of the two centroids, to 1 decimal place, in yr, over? 520.0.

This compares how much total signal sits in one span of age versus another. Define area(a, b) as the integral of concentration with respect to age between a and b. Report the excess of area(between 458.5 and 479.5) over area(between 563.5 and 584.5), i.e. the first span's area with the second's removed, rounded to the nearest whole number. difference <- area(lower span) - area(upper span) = 36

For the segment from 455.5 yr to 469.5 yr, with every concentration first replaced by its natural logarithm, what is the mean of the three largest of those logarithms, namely 3.55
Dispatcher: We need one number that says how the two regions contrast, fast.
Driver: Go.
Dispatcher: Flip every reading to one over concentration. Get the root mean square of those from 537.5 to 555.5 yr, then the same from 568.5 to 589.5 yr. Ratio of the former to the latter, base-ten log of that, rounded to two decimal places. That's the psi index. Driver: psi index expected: 0.19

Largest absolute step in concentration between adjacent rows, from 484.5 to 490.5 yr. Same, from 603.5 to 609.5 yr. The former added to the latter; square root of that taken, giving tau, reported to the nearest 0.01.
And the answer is 2.09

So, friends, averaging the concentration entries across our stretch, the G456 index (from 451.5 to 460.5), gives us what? 35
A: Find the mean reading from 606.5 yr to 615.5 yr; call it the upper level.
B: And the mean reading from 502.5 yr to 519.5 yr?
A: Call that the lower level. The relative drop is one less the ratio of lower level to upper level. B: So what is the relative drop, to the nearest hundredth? -0.41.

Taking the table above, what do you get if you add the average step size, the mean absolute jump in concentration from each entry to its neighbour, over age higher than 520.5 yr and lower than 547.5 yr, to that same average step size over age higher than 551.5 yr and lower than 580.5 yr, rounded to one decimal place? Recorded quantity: 1.7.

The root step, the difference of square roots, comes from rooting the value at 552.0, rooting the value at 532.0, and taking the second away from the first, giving -1.7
